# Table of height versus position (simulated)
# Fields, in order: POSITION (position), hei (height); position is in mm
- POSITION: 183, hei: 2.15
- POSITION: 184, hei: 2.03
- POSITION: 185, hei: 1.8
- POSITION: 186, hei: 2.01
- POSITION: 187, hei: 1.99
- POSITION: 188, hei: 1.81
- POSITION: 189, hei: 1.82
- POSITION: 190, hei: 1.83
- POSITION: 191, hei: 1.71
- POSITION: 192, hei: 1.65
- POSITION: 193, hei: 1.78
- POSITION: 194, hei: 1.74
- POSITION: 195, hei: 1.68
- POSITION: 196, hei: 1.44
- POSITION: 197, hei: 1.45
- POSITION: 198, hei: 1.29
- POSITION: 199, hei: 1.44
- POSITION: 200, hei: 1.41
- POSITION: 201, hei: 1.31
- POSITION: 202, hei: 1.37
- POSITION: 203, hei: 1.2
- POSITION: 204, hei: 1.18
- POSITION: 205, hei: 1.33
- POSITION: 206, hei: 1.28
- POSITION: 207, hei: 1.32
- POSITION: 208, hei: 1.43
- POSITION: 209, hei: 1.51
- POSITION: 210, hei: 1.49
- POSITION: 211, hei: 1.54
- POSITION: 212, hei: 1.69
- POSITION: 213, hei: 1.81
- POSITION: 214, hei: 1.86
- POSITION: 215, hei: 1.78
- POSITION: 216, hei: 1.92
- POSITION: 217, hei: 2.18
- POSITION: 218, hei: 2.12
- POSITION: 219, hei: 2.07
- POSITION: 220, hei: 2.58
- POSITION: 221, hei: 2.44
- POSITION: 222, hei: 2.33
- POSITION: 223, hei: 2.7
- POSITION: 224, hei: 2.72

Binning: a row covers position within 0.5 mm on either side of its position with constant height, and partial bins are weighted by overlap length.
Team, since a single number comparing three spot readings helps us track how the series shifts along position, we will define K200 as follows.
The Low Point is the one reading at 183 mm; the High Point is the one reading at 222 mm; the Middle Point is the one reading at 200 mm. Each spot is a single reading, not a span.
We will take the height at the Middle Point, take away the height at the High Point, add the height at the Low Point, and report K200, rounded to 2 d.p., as 1.23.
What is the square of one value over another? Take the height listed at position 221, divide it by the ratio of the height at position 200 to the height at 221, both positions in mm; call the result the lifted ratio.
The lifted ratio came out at 4.2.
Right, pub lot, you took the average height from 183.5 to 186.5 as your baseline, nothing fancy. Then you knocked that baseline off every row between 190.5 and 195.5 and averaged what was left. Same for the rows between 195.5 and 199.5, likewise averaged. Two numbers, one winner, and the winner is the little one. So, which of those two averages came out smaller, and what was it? -0.54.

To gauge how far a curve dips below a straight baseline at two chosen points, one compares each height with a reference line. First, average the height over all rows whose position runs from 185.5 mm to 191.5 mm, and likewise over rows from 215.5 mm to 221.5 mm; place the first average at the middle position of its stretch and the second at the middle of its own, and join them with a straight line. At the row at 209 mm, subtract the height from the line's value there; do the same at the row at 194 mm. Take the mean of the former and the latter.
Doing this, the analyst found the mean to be 0.39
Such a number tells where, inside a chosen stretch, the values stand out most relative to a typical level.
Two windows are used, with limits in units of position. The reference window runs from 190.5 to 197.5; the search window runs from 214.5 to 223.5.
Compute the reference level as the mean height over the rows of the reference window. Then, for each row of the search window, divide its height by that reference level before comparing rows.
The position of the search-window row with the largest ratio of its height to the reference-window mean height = 223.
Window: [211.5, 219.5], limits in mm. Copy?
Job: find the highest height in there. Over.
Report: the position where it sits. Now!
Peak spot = 217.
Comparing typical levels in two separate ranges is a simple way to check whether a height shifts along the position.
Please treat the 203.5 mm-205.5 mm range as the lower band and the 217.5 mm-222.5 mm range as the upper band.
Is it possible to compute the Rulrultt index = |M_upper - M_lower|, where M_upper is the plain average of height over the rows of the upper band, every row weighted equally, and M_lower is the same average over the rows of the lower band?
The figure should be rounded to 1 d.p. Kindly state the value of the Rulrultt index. 1.1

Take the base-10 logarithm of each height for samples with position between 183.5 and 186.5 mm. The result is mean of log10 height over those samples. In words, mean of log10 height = 0.29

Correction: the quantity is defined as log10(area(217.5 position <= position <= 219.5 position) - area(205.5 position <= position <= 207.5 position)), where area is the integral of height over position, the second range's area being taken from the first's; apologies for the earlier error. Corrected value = 0.20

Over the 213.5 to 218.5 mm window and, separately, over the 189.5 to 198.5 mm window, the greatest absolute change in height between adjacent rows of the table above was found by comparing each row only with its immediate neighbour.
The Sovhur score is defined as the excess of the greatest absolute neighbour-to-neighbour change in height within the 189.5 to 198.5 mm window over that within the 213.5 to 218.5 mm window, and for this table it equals -0.02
